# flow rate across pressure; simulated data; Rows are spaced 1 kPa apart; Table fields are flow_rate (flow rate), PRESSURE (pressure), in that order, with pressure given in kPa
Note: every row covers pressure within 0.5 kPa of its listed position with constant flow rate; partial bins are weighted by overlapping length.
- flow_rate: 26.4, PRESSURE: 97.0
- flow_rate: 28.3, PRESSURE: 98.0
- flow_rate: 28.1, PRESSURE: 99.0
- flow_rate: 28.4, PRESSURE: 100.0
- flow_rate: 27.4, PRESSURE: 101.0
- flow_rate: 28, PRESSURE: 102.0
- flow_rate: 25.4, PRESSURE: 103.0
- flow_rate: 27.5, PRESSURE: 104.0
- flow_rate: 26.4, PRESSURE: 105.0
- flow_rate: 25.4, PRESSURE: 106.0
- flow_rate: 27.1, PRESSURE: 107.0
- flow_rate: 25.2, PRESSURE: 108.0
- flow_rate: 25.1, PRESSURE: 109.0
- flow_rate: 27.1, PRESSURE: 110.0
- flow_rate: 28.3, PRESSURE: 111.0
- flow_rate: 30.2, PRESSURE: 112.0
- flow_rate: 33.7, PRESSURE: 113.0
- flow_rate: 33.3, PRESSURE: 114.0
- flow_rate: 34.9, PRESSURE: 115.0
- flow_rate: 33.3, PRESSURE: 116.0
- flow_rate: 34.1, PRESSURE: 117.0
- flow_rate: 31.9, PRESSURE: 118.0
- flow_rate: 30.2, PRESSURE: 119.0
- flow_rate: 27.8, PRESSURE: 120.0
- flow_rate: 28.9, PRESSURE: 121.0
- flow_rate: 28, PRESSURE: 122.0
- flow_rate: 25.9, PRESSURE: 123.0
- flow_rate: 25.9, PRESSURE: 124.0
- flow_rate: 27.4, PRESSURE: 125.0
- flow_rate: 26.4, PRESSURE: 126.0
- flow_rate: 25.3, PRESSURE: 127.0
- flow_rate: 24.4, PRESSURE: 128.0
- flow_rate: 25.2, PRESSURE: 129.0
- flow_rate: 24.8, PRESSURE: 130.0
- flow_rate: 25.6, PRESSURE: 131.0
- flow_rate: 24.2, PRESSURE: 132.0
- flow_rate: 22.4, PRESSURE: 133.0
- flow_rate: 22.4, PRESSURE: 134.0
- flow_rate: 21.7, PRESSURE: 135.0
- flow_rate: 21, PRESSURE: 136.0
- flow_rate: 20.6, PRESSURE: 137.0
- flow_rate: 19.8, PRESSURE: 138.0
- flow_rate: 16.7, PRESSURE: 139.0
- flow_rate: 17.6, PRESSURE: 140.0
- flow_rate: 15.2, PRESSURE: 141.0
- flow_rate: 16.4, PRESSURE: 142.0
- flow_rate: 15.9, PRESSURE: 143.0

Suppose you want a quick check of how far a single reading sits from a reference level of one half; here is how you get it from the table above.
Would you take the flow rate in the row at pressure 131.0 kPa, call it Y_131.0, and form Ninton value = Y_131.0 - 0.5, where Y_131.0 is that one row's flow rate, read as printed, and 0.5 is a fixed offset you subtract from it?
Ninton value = 25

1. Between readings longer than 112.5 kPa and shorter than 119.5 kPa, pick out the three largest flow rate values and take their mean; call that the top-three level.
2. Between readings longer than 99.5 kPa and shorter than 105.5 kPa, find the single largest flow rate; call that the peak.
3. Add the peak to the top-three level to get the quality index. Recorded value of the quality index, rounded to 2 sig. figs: 63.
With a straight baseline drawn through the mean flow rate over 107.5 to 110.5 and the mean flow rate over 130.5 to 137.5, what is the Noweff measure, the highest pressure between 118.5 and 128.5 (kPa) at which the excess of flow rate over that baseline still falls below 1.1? 128.0 kPa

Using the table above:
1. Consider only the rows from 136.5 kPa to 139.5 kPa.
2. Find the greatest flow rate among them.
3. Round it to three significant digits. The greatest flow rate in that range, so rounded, 20.6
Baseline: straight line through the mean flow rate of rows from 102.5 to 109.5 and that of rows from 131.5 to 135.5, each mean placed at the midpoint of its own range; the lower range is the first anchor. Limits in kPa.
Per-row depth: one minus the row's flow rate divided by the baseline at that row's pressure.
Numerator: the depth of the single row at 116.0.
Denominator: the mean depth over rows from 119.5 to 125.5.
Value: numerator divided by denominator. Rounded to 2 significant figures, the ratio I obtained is 2.5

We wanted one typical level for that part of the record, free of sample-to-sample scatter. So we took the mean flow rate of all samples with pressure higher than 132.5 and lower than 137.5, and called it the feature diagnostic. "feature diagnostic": 21.6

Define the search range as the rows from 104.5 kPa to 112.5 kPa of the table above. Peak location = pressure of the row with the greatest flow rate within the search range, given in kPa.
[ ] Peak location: 112.0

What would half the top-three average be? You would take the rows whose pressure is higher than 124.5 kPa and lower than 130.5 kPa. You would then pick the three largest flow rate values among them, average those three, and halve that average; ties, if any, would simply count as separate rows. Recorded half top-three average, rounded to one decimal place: 13.2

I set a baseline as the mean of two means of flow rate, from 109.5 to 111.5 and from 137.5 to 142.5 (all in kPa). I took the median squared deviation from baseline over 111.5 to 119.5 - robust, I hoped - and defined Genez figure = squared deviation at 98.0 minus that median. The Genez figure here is -84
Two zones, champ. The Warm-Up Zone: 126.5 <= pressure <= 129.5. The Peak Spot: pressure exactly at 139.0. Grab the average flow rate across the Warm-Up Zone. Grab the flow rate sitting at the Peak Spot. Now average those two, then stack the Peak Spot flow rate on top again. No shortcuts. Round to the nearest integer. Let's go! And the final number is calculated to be 38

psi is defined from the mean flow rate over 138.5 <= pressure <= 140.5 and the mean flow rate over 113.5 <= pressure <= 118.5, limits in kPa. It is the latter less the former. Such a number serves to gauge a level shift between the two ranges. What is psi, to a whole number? 16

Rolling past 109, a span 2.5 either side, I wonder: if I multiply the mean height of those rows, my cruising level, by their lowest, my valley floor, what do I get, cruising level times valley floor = 667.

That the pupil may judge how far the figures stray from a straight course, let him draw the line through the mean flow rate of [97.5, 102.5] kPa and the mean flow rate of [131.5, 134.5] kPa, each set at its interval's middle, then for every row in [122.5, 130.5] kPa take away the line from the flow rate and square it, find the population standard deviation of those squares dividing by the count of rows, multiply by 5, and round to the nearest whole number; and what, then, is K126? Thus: 14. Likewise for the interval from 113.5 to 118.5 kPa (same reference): 72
